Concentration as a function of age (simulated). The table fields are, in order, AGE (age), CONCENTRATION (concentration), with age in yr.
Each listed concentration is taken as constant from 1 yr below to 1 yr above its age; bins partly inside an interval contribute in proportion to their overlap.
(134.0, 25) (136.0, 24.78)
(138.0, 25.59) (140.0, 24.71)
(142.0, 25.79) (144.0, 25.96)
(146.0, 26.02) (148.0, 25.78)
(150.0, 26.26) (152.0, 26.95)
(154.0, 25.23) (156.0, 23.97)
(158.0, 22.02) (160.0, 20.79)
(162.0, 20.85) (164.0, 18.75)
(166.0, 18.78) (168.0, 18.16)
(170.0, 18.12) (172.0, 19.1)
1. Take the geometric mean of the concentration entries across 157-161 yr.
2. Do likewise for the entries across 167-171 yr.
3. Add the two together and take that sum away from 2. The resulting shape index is -37.5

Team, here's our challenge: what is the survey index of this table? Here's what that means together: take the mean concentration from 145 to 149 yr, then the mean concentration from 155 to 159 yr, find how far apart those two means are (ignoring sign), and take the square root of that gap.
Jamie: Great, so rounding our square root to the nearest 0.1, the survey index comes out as 1.7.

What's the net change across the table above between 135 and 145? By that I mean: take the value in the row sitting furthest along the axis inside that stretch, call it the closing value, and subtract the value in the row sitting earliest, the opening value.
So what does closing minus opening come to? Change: 1.2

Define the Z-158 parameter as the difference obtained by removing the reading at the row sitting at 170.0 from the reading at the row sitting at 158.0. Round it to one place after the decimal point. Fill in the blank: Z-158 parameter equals 3.9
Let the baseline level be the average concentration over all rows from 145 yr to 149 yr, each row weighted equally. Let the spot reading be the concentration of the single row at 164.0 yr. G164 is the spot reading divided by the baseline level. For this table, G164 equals 0.72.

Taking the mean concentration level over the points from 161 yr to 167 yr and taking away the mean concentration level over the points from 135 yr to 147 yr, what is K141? -6.0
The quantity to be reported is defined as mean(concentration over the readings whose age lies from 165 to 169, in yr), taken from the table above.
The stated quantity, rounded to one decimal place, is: 18.5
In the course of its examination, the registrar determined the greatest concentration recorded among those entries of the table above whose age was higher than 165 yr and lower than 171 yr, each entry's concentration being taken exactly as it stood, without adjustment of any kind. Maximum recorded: 18.78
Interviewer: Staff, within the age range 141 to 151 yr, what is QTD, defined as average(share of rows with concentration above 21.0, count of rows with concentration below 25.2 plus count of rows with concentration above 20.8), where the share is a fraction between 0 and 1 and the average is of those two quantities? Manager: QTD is 3.00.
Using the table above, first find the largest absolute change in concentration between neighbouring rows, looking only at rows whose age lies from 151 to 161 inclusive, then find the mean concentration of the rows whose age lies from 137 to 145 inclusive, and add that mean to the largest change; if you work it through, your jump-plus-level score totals 27.5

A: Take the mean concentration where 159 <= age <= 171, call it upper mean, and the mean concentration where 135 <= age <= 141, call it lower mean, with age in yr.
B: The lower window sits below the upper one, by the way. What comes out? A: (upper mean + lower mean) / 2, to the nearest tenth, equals 22.1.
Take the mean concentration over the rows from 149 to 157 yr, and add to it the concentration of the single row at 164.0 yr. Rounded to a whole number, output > 44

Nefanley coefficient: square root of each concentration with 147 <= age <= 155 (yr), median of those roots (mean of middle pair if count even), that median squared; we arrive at 26.0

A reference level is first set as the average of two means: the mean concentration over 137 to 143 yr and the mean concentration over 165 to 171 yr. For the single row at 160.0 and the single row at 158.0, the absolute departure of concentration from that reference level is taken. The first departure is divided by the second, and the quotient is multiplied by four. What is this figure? 26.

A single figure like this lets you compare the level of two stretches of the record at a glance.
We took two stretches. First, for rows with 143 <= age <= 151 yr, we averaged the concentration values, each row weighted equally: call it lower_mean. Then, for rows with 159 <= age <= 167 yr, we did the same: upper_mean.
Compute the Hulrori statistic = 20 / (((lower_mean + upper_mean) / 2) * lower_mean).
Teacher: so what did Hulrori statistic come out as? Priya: 0.0336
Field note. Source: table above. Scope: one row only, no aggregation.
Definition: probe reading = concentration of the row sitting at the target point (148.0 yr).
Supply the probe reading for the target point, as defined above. 25.78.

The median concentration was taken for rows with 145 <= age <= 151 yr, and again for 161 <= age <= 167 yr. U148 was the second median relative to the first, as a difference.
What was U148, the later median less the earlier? -7.2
